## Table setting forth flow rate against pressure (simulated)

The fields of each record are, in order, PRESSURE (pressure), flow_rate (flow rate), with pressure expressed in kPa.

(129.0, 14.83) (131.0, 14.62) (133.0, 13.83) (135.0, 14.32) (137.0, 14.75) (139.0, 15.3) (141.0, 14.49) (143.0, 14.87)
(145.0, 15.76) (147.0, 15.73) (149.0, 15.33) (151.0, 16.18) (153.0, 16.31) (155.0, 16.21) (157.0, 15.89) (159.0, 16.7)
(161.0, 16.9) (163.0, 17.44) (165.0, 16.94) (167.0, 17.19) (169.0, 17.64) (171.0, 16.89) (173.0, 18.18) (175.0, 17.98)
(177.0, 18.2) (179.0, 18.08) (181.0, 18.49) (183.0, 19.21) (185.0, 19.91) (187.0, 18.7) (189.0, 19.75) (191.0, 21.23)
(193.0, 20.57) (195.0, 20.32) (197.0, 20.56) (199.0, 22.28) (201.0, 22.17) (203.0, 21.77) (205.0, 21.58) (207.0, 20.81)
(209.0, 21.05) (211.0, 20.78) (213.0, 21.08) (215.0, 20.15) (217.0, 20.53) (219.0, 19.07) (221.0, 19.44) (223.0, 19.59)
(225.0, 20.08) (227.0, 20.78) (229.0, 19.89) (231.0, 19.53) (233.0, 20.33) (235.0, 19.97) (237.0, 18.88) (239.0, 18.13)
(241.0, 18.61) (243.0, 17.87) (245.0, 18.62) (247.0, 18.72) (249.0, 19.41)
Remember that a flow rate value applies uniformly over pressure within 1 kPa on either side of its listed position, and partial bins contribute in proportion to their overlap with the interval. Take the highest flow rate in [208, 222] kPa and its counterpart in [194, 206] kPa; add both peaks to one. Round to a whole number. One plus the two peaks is 44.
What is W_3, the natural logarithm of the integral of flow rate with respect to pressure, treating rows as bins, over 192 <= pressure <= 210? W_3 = 5.95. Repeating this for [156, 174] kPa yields 5.73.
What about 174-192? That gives 5.84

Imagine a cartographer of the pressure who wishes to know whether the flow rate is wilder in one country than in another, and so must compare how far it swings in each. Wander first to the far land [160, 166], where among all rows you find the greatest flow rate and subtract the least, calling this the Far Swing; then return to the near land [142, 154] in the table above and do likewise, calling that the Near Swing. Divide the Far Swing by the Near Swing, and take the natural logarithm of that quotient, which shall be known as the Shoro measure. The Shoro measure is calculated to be -1.0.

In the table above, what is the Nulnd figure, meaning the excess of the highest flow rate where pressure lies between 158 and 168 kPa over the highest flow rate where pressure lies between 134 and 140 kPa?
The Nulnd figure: 2.1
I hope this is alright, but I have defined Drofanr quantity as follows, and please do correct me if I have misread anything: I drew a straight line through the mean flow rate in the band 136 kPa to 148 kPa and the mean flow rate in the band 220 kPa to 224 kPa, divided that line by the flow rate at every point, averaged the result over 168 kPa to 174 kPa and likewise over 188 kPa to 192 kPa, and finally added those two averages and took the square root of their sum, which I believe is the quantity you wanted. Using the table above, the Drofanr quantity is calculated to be 1.35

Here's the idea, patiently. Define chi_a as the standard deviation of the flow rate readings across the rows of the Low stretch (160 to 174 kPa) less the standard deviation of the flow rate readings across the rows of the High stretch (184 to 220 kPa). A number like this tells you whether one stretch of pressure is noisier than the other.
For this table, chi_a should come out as -0.5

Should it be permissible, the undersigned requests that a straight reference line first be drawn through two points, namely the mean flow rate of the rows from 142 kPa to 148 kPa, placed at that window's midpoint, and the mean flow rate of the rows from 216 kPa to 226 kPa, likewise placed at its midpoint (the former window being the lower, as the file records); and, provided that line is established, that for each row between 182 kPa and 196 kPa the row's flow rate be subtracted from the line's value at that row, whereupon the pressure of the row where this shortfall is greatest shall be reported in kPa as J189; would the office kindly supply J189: 187.0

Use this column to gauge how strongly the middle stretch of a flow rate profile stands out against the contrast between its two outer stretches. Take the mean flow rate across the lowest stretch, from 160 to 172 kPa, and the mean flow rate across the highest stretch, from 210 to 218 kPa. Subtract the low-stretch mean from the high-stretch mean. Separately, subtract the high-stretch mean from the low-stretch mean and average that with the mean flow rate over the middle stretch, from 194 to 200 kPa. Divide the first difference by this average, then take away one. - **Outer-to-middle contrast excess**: -0.61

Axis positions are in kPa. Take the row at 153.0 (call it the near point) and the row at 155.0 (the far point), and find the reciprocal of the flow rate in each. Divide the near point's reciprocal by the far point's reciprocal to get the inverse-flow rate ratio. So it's 0.99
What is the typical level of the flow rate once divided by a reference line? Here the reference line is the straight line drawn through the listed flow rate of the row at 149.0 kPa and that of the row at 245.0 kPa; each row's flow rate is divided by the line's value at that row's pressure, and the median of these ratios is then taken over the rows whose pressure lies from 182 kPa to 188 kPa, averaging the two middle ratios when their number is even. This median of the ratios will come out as 1.16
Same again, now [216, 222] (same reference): 1.09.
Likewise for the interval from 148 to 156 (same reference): 1.05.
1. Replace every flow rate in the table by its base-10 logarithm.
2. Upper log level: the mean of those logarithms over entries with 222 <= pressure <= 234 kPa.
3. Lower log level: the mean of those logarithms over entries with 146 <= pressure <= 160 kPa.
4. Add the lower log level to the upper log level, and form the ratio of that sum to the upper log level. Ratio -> 1.93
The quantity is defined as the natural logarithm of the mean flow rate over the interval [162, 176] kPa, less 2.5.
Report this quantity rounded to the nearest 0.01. 0.36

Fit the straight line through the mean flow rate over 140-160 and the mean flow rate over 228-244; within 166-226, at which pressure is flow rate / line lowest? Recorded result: 171.0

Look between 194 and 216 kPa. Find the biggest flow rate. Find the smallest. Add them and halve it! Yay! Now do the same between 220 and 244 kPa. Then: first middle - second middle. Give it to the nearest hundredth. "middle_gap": 1.89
